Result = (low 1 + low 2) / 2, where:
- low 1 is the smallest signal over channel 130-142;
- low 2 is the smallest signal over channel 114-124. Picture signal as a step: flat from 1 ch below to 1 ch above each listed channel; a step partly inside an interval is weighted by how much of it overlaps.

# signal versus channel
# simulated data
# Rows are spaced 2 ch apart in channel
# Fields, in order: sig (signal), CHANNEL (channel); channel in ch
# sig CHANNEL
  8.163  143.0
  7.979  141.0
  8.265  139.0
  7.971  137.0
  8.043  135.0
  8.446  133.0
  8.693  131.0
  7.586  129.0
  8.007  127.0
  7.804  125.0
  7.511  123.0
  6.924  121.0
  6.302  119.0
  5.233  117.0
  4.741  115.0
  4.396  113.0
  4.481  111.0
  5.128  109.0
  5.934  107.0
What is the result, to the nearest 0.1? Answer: 6.4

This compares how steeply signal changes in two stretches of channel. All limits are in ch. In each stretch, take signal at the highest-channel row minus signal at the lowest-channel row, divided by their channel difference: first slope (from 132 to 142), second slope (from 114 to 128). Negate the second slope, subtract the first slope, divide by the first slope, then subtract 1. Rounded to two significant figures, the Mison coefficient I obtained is 2.7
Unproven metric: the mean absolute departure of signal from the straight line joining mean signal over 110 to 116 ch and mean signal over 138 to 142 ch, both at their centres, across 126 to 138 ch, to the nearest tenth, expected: 1.1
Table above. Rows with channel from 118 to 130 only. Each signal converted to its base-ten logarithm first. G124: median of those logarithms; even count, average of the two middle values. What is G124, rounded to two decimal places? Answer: 0.88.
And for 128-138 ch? 0.91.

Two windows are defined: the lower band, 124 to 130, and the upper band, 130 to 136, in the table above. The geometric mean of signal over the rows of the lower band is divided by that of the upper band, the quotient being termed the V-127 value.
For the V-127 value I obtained 0.9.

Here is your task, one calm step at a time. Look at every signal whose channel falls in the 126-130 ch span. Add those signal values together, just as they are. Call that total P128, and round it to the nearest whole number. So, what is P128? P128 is 16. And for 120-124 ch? 14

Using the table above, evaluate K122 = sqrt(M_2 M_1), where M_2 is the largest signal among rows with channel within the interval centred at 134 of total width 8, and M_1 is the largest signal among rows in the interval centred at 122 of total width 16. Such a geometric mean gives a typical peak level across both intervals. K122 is 8.3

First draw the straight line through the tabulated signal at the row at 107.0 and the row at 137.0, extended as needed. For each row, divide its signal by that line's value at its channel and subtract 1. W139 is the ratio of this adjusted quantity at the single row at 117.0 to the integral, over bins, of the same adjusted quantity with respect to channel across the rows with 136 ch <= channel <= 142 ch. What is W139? 8.4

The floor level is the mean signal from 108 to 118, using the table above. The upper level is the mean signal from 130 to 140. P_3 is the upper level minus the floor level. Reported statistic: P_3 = 3.5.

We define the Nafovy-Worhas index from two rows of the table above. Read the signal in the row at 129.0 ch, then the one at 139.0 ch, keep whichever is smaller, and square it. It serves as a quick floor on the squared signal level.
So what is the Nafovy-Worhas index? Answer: 58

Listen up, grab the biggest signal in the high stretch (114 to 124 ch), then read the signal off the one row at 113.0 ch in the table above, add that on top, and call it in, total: 11.9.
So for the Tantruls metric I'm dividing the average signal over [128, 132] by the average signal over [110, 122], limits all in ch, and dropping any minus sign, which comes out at 1.52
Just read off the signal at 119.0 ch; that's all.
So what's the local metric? 6.302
